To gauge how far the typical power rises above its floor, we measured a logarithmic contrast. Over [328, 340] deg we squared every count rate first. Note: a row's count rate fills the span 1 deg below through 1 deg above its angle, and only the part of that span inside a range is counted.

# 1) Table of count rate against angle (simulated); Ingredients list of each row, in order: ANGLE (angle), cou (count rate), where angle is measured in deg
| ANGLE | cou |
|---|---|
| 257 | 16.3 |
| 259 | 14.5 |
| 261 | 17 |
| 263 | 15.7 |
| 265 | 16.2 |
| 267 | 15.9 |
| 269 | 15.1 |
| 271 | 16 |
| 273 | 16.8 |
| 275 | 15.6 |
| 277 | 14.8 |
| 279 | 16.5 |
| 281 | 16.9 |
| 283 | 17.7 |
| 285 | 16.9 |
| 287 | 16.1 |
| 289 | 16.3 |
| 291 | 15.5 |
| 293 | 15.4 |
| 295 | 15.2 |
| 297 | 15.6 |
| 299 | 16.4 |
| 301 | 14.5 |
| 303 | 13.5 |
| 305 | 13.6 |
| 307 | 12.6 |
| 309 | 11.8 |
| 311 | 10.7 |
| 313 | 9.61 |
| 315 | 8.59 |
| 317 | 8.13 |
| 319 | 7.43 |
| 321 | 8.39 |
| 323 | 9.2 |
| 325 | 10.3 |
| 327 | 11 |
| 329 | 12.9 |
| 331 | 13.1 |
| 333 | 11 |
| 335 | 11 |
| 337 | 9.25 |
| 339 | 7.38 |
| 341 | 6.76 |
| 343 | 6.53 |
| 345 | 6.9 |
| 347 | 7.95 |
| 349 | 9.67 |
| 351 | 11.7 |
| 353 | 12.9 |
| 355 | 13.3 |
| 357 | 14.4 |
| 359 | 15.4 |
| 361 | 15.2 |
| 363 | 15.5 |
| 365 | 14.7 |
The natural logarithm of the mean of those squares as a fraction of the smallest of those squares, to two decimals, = 0.79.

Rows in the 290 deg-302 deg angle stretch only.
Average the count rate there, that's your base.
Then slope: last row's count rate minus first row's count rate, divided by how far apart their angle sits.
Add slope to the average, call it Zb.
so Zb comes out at 15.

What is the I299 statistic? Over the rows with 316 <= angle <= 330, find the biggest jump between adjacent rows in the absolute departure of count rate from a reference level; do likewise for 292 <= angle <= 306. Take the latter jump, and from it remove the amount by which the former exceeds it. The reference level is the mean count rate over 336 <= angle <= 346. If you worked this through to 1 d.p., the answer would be 1.9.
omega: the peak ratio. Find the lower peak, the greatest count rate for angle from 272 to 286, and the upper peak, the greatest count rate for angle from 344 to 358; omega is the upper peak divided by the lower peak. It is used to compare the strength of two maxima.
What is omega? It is 0.81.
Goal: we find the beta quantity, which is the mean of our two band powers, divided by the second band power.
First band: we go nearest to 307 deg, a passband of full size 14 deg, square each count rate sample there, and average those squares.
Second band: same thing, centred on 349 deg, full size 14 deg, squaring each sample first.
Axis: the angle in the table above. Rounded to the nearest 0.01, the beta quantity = 1.24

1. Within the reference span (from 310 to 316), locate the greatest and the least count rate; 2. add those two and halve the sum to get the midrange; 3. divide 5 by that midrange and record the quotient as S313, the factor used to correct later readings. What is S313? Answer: 0.52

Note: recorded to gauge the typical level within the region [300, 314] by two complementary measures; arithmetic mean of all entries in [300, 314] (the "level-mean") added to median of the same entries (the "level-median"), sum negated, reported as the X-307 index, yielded -25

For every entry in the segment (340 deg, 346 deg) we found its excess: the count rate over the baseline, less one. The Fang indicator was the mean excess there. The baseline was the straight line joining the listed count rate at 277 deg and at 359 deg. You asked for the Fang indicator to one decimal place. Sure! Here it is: -0.6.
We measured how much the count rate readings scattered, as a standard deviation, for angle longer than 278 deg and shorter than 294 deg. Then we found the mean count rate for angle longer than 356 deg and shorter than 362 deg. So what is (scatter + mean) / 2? 7.9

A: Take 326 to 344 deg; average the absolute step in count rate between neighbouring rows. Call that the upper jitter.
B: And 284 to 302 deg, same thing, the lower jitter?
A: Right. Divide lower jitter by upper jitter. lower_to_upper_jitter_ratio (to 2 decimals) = 0.60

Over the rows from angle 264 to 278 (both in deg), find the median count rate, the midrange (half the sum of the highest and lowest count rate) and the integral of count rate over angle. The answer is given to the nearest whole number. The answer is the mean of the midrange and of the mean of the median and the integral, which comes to 67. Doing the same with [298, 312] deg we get 57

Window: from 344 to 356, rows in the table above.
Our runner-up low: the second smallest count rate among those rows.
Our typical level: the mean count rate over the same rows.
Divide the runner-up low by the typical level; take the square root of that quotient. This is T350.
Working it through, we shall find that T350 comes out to 0.874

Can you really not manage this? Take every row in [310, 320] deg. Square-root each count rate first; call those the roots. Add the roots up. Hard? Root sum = 15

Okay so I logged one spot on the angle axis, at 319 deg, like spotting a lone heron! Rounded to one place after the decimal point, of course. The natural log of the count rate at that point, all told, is 2.0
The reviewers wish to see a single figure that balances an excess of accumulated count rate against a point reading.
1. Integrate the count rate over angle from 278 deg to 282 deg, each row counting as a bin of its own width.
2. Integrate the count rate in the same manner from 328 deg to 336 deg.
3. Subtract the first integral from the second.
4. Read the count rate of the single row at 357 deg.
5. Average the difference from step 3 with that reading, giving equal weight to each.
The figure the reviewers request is 22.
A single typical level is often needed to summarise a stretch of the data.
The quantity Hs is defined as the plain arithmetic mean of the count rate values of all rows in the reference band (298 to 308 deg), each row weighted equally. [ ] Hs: 14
